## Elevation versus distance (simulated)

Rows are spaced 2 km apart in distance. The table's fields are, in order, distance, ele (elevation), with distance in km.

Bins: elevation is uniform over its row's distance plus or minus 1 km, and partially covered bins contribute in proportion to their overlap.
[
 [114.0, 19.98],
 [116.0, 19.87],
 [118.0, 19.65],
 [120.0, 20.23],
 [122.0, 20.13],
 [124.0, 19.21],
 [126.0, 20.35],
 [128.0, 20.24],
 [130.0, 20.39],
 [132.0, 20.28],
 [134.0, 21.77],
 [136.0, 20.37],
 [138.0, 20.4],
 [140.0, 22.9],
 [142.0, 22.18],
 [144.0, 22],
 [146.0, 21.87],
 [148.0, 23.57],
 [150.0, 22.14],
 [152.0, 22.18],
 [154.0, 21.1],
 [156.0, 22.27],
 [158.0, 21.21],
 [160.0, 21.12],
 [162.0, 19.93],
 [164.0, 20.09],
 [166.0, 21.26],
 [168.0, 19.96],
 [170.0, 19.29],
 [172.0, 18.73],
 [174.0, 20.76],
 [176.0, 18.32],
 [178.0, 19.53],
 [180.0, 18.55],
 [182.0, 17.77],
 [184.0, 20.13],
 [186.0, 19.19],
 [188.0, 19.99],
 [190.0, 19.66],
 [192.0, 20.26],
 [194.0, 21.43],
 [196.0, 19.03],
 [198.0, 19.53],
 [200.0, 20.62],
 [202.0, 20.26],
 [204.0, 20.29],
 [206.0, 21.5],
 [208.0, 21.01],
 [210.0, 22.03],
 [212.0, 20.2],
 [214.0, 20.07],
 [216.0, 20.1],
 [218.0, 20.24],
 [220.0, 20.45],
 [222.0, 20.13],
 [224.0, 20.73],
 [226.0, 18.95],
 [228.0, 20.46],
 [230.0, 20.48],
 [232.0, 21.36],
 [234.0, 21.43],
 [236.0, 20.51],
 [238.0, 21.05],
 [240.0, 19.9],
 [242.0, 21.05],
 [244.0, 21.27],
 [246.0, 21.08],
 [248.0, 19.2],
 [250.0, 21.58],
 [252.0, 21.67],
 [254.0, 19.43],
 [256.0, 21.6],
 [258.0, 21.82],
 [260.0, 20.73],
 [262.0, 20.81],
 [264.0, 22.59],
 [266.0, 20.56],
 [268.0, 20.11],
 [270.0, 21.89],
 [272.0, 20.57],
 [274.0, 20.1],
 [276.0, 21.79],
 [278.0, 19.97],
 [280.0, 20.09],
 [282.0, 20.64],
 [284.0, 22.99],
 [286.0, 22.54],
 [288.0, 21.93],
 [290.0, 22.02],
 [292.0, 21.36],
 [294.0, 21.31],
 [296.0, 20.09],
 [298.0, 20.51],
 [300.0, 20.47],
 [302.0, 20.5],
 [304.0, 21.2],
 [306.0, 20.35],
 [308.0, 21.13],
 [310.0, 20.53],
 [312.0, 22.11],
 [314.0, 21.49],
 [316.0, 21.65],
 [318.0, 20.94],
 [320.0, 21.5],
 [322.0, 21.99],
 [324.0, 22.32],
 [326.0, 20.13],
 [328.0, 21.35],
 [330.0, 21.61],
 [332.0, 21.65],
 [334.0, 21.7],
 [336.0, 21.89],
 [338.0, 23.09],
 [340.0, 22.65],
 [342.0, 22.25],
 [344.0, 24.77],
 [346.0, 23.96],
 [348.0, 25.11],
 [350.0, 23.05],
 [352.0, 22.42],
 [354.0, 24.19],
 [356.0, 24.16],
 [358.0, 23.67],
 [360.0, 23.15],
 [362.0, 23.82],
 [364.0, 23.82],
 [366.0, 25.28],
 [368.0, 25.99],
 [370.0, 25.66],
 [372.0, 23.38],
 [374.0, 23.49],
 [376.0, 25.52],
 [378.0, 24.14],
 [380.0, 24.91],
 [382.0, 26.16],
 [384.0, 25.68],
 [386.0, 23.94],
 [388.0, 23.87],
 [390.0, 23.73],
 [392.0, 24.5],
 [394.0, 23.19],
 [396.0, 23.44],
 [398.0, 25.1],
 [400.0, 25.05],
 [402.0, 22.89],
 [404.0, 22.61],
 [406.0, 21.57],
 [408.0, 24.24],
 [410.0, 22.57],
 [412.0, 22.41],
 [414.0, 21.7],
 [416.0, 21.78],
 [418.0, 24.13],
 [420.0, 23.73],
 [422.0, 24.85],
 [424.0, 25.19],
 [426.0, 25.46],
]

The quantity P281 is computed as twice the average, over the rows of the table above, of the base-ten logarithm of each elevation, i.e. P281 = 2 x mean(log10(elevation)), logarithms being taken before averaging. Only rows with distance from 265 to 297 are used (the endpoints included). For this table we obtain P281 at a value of 2.65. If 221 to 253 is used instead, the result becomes 2.63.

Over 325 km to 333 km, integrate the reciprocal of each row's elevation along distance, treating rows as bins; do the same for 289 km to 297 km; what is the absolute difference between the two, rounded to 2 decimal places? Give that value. 0.00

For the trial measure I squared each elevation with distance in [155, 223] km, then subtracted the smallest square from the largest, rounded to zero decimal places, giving 180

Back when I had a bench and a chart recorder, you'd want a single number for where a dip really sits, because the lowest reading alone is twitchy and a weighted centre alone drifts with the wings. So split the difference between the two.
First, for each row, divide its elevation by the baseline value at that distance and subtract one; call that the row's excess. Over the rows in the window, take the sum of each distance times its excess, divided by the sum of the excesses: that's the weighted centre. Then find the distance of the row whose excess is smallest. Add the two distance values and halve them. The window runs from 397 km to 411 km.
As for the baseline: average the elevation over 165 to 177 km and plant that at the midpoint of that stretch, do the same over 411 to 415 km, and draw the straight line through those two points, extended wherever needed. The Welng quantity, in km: 403.9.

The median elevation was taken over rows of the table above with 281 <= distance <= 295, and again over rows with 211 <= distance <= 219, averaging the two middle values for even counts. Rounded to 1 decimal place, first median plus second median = 42.1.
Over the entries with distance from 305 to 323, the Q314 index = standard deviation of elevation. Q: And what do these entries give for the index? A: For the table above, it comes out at 0.6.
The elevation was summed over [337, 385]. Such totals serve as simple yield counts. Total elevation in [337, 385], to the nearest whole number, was 580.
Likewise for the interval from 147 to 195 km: 488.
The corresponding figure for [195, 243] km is 491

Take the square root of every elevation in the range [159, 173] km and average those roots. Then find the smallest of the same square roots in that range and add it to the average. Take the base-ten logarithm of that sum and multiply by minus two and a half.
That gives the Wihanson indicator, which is -2.36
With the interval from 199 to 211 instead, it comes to -2.39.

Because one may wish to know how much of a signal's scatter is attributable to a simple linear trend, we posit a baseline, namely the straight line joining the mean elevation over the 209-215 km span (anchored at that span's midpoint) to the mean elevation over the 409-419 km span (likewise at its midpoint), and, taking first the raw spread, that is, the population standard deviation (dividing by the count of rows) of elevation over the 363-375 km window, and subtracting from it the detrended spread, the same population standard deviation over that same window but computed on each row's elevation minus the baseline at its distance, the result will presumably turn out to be -0.011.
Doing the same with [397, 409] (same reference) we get -0.017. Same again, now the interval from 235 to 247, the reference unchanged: 0.014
